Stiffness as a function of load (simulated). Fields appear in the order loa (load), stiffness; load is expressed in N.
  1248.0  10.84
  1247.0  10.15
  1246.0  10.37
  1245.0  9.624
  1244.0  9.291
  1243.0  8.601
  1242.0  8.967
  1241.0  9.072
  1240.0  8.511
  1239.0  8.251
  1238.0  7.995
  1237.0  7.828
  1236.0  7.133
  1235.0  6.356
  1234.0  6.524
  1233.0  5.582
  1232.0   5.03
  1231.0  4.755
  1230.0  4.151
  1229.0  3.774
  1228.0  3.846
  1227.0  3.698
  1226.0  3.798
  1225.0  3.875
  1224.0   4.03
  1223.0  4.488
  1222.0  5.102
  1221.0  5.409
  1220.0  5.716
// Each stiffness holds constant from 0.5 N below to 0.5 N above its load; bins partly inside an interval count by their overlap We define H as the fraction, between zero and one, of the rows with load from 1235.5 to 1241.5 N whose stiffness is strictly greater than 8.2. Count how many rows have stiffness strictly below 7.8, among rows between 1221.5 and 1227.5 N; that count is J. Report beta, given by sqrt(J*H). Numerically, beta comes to 1.7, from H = 0.5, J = 6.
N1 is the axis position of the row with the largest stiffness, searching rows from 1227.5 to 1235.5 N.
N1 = 1234.0 N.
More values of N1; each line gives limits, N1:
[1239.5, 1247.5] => 1246.0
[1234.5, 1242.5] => 1241.0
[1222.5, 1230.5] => 1223.0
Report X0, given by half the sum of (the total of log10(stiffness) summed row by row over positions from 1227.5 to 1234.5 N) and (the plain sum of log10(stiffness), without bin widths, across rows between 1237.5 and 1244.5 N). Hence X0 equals 5.6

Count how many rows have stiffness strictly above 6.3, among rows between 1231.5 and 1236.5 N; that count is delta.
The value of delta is 3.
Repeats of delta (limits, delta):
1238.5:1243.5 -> 5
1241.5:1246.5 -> 5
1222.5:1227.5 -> 0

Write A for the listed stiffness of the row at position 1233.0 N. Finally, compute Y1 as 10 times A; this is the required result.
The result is 56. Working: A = 5.582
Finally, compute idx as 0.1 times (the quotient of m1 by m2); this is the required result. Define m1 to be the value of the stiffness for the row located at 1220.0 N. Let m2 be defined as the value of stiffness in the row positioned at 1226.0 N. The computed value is 0.15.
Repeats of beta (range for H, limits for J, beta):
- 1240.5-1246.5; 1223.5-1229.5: 2.4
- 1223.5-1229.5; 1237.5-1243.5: 0.0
